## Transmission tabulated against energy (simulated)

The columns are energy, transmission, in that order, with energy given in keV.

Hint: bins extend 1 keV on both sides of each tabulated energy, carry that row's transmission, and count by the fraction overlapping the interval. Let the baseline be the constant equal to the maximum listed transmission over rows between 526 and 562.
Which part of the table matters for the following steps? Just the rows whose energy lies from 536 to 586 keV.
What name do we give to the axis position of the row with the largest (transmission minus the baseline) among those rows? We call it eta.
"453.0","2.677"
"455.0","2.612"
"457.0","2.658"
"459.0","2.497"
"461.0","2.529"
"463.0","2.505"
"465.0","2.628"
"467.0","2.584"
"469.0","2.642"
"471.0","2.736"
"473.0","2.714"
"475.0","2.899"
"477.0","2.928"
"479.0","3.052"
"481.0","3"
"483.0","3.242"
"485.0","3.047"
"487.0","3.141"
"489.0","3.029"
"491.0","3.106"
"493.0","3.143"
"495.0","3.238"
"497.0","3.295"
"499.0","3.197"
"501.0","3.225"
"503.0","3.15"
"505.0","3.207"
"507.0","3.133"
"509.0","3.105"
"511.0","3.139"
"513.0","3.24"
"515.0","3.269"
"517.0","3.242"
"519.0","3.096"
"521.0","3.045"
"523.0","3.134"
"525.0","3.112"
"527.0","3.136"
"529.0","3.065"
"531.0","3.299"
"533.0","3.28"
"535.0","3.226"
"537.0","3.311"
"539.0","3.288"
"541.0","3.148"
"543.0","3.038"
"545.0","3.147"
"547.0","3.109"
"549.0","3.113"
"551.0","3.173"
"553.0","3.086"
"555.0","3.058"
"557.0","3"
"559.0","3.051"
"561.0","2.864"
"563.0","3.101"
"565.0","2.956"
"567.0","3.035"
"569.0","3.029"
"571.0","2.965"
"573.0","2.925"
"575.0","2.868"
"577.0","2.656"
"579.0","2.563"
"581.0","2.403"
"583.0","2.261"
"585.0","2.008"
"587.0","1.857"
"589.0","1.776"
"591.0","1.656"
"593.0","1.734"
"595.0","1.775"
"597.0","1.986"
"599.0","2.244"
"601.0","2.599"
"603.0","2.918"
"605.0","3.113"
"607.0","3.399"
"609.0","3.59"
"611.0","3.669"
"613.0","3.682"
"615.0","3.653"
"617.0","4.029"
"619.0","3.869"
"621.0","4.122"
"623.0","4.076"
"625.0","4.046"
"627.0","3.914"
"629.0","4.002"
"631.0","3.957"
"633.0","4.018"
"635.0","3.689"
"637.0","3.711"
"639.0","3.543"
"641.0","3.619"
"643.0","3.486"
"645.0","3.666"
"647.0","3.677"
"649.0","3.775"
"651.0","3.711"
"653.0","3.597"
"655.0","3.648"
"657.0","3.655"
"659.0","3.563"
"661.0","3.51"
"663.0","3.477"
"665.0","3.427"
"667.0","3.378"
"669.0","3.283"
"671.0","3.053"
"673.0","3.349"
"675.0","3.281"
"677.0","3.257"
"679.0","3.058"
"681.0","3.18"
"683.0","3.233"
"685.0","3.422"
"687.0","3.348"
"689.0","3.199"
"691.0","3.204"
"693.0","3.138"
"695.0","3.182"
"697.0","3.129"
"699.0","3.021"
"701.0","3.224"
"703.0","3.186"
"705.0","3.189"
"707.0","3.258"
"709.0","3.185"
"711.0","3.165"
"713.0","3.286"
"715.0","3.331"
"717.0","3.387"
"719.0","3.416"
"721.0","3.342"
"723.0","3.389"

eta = 537.0 keV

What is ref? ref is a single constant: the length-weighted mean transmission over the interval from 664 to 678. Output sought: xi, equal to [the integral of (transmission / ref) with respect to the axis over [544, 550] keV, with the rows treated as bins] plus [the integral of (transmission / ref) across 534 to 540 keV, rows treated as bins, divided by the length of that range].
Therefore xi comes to 6.7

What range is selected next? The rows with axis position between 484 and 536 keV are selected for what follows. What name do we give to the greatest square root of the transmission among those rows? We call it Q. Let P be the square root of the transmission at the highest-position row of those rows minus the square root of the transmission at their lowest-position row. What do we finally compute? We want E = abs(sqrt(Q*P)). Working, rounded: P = 0.05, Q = 1.82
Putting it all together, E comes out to 0.3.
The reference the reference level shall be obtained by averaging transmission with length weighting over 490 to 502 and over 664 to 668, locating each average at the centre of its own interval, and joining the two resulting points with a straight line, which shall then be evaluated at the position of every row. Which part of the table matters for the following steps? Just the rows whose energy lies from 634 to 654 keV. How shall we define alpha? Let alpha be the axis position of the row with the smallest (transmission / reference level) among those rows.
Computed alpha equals 643.0 keV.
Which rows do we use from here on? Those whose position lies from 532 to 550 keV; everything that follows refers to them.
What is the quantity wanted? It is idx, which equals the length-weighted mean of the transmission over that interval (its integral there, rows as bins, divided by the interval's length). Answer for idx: 3.18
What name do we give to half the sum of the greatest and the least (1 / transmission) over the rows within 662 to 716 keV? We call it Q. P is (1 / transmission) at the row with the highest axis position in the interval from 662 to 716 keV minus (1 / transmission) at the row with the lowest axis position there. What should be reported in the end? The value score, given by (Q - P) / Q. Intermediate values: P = 0.013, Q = 0.31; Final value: 0.96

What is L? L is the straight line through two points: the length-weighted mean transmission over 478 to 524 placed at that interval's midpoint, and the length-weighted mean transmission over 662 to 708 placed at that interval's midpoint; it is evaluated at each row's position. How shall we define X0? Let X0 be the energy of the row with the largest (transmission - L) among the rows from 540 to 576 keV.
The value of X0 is 551.0 keV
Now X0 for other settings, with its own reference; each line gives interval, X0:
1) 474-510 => 497.0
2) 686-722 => 719.0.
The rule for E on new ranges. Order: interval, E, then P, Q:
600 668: 0.7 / 0.23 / 2.03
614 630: 0.4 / 0.09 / 2.03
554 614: 0.6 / 0.17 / 1.92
